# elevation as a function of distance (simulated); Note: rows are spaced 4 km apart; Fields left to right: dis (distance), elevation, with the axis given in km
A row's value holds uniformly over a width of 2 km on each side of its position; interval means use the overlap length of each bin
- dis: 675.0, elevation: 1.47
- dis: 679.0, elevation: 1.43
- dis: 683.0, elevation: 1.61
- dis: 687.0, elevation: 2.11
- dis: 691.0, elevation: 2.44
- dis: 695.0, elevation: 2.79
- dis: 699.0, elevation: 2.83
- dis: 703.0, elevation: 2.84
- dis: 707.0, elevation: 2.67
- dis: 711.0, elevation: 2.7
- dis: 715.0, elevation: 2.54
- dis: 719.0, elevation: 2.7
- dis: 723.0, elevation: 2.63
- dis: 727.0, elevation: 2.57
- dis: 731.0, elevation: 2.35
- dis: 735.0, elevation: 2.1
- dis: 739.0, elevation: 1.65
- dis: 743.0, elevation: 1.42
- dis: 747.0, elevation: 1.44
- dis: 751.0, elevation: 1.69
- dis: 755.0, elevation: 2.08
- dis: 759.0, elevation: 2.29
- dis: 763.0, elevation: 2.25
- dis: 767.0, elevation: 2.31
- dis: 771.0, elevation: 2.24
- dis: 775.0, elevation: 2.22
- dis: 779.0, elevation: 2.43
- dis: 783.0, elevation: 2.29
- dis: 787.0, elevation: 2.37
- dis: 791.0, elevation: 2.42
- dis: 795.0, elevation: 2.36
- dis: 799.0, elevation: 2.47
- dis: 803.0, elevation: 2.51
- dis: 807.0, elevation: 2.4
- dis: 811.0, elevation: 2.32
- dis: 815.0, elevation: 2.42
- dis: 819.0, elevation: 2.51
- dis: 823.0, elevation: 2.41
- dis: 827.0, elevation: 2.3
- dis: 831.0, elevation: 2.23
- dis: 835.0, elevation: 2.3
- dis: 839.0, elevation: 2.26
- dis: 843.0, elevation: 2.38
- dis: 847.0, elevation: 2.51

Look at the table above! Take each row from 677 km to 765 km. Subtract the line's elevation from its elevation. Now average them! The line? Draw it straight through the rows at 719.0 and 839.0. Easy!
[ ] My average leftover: -0.46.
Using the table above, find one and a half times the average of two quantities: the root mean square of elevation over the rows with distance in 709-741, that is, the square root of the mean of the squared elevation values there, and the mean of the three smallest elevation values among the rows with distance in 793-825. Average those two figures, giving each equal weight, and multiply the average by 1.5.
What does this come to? 3.59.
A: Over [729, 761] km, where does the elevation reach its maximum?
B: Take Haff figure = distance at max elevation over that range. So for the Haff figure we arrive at 731.0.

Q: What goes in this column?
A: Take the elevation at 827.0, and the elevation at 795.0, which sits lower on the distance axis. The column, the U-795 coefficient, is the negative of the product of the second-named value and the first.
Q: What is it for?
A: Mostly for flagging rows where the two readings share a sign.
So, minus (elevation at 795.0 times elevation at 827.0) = -5.4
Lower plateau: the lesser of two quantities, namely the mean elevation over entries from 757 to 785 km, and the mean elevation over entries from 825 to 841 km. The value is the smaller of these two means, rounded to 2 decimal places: 2.27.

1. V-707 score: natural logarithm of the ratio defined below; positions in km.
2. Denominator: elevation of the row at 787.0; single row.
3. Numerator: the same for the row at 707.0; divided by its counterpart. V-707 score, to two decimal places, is 0.12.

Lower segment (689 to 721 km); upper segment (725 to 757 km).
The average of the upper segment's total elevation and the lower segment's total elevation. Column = 18.4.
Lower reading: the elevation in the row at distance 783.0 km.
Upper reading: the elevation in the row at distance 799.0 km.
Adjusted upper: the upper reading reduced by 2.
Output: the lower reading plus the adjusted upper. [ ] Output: 2.8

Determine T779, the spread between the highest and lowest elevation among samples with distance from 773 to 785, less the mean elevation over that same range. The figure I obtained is -2.10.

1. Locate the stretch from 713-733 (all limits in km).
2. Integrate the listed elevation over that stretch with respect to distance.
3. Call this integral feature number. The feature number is 51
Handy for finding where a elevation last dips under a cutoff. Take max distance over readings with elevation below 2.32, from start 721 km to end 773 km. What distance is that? 771.0 km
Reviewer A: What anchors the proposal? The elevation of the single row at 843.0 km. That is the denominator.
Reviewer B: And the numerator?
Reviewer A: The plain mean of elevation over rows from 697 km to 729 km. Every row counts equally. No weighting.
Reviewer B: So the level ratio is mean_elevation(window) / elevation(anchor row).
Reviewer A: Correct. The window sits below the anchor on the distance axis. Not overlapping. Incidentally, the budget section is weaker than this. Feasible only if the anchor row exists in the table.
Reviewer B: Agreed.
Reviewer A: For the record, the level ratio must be 1.13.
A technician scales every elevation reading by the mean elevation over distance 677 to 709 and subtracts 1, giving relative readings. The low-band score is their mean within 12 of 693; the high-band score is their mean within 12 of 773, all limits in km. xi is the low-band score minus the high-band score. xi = 0.063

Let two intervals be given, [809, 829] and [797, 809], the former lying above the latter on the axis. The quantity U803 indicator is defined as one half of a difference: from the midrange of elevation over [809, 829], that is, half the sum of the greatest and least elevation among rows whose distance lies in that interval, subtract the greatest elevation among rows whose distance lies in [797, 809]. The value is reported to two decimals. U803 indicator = -0.05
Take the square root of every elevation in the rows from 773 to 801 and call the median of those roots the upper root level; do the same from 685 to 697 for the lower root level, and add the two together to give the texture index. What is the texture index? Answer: 3.10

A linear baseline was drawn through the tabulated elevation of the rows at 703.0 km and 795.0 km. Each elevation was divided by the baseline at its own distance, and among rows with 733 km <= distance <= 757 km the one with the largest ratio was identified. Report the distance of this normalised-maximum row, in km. 755.0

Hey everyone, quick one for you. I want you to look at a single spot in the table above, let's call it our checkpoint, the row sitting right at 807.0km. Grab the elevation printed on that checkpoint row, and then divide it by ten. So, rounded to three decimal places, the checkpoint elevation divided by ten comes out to 0.240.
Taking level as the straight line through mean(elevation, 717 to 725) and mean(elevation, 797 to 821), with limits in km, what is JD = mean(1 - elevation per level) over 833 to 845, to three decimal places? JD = 0.020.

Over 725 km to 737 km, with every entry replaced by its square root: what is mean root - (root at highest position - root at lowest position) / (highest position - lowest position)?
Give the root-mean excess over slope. 1.55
